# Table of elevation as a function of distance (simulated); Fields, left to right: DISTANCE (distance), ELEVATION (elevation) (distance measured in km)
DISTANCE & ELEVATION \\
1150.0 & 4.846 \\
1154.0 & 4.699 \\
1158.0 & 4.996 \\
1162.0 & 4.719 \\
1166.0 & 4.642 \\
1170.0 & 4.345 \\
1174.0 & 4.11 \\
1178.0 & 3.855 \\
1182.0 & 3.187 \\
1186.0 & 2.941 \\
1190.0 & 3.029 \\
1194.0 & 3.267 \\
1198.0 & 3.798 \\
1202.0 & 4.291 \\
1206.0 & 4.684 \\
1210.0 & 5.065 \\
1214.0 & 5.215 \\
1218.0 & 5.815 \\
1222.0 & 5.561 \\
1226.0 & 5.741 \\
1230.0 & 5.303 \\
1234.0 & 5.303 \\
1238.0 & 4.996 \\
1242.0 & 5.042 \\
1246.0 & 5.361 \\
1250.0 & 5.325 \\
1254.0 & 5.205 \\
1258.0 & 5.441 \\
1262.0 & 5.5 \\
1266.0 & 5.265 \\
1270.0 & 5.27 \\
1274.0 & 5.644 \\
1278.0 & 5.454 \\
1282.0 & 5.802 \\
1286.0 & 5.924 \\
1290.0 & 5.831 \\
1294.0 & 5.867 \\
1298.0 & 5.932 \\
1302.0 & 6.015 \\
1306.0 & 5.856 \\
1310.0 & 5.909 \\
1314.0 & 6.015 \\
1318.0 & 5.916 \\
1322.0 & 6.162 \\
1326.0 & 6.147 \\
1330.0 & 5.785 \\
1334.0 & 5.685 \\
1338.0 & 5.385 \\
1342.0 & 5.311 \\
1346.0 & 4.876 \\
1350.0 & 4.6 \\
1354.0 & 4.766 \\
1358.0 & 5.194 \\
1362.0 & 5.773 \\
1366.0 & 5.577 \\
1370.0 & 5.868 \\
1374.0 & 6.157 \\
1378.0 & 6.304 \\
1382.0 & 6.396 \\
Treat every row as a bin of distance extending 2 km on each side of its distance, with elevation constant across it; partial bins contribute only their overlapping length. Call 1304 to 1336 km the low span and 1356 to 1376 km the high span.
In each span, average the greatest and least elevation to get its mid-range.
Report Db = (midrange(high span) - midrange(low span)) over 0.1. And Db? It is -2.5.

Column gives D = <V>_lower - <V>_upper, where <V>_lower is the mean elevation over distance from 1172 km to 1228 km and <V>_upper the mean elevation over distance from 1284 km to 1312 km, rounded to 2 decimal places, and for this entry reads -1.58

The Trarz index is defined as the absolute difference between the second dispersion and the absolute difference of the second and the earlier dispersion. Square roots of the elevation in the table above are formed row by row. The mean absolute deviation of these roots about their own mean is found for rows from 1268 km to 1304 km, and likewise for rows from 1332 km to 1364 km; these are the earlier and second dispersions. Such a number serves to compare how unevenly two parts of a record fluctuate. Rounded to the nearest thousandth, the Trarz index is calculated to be 0.041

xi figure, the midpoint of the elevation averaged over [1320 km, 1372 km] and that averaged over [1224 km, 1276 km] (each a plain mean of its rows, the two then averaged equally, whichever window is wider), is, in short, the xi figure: 5.40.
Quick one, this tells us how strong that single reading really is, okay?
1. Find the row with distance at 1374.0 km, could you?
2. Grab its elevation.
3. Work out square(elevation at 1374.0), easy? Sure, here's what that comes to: 38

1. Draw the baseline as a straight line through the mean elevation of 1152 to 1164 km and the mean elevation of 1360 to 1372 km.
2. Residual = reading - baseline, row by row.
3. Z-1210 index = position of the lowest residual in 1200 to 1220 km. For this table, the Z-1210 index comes 1202.0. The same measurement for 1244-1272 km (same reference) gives 1270.0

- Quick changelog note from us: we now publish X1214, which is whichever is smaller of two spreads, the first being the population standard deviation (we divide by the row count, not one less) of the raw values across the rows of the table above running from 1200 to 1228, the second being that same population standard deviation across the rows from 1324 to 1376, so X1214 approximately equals 0.48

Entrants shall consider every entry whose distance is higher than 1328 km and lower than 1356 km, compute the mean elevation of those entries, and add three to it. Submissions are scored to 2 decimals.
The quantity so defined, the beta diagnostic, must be 8.20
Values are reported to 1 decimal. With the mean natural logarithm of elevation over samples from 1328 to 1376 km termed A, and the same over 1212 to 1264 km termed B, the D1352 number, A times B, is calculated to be 2.8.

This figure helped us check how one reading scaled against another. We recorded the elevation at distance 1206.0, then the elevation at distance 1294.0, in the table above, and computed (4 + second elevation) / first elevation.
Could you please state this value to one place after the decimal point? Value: 2.1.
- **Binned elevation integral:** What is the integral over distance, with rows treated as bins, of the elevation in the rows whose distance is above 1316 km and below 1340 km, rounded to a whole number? 140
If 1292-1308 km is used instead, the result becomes 95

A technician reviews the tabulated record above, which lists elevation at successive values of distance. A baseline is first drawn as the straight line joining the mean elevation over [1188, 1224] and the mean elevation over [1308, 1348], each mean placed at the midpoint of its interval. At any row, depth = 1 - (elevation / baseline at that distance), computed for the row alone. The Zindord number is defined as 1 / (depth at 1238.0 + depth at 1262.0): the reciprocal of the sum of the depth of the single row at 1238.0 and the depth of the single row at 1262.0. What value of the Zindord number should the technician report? -8.6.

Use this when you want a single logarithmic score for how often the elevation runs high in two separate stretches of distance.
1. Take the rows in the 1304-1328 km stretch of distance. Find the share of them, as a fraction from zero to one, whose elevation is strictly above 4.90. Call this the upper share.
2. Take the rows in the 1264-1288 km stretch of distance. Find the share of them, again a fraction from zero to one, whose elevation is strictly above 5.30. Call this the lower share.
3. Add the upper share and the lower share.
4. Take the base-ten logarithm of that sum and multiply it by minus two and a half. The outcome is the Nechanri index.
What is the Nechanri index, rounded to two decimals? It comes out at -0.55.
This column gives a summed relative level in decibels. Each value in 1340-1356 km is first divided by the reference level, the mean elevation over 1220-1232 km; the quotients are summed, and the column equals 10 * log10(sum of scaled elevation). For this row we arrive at 5.5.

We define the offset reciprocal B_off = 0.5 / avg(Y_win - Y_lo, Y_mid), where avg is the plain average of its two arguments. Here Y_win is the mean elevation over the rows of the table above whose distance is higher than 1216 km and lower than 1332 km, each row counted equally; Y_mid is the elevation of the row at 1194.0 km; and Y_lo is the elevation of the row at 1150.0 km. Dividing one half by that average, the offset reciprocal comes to 0.247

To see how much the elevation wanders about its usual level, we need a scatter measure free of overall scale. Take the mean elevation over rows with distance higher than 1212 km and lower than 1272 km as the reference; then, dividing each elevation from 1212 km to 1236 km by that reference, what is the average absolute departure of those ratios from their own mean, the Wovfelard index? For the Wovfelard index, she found 0.04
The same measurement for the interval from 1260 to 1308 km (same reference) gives 0.04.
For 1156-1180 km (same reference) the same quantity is 0.06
